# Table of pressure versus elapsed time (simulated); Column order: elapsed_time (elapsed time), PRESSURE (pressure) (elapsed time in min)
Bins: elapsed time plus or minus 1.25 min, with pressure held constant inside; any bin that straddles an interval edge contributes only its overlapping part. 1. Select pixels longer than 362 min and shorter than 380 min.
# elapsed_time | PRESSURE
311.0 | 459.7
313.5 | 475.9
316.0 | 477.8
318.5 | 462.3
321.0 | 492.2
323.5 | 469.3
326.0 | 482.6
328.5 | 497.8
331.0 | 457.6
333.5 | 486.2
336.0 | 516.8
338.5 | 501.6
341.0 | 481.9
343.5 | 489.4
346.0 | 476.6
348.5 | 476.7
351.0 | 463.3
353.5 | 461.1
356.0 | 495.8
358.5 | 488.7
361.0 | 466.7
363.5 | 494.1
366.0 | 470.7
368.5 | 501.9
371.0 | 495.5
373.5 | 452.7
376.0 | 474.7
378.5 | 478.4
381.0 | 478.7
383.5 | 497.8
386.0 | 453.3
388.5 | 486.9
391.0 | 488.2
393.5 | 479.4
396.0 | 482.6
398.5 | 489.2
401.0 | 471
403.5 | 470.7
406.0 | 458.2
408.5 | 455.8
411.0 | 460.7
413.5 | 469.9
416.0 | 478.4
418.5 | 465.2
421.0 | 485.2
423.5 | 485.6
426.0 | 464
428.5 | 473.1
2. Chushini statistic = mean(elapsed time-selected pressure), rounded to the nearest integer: 481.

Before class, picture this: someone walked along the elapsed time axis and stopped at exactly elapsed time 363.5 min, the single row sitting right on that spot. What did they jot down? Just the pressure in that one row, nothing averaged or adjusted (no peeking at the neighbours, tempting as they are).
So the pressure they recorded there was 494.1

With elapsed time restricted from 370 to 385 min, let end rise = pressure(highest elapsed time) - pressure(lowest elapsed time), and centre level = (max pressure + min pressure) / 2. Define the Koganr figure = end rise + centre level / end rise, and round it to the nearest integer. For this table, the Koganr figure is 209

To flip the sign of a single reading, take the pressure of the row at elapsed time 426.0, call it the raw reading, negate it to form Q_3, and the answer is -464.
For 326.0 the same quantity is -483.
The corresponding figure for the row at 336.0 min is -517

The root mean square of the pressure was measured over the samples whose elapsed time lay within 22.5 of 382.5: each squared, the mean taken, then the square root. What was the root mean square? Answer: 480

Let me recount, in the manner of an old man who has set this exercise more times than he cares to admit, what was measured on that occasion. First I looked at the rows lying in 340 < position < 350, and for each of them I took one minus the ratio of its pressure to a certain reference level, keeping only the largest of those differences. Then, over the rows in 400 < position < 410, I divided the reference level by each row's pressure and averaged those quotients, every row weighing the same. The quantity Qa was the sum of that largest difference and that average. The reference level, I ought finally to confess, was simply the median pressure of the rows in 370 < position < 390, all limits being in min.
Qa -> 1.04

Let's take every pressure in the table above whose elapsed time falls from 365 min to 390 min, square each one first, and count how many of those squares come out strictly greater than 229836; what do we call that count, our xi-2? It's 4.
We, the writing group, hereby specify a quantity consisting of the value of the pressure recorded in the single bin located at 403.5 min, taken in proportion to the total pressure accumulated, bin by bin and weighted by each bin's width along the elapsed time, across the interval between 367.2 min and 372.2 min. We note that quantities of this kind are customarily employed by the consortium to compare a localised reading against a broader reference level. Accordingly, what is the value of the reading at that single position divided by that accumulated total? 0.189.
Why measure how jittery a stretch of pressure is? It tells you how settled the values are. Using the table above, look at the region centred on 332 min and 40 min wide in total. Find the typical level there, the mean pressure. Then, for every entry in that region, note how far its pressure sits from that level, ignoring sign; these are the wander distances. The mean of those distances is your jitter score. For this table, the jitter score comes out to 11.8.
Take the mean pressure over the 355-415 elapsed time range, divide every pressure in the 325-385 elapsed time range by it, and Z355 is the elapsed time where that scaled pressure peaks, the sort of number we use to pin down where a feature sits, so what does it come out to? 336.0 min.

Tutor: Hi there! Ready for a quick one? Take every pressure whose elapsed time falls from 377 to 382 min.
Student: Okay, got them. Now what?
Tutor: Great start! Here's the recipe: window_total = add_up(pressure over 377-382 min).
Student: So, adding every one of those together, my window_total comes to 957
